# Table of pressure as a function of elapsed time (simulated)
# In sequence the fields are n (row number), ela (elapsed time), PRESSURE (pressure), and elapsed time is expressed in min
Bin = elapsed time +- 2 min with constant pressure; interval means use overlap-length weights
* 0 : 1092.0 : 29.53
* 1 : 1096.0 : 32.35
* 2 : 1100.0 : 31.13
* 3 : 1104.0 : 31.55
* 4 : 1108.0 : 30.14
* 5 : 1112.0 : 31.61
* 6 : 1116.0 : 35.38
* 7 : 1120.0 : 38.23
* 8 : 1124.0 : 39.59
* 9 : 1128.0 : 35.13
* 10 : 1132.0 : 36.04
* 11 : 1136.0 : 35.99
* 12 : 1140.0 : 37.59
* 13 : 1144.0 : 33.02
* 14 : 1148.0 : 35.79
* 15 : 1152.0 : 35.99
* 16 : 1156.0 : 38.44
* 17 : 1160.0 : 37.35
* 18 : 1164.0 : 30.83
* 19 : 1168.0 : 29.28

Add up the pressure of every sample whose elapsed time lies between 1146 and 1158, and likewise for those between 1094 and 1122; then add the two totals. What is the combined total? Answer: 341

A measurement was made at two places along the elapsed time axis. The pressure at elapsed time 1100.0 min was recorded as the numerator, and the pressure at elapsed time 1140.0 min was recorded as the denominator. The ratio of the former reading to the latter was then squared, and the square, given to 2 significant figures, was 0.69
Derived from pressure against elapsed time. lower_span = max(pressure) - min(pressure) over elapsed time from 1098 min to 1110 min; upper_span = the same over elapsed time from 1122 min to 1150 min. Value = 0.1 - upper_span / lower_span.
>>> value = -4.56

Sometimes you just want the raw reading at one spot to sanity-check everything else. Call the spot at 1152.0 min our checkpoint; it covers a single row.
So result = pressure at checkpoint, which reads 35.99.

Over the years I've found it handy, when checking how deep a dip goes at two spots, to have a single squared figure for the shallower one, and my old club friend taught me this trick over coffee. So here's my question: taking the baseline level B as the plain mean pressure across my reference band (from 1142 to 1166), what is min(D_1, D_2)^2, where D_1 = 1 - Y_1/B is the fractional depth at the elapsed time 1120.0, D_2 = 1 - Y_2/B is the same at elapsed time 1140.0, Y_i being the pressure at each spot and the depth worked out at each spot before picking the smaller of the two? 0.0072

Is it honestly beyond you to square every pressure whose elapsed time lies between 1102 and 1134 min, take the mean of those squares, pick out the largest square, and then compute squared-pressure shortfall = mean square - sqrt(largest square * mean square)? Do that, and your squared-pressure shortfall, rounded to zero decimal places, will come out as -165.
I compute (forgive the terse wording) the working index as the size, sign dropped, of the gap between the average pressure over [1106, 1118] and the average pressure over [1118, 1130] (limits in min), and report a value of 5.3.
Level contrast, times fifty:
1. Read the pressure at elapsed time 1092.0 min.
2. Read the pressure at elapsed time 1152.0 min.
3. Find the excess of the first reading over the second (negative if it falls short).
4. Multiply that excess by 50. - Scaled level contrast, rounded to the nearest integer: -323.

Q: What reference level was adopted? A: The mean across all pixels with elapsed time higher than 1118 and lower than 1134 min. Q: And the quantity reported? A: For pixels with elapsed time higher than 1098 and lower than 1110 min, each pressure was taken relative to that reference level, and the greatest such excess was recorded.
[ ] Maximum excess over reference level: -5.7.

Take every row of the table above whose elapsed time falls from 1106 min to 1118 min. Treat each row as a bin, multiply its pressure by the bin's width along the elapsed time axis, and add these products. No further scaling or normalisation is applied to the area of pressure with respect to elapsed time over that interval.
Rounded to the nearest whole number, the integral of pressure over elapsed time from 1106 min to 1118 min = 389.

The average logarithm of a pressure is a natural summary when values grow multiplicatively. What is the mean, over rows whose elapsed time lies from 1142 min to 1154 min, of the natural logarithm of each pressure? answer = 3.55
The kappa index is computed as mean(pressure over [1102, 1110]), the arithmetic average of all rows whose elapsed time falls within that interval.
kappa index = 30.8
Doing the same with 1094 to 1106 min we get 31.7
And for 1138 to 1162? 36.4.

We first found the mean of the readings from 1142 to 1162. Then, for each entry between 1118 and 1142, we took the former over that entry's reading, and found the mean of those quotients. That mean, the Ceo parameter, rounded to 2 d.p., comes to 0.98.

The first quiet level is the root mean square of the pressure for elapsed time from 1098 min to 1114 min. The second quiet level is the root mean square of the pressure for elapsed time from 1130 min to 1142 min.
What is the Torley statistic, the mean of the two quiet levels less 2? 31.8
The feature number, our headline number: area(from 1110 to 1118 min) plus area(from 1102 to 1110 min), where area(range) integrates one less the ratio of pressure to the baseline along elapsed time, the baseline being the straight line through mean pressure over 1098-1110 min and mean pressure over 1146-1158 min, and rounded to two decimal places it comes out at -0.25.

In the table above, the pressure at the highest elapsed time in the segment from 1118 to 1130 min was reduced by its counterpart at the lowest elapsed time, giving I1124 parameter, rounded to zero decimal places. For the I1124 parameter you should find -3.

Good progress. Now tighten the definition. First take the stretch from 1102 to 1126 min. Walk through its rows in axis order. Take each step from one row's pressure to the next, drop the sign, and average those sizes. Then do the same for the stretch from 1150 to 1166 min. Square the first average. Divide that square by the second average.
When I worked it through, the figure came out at 1.4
